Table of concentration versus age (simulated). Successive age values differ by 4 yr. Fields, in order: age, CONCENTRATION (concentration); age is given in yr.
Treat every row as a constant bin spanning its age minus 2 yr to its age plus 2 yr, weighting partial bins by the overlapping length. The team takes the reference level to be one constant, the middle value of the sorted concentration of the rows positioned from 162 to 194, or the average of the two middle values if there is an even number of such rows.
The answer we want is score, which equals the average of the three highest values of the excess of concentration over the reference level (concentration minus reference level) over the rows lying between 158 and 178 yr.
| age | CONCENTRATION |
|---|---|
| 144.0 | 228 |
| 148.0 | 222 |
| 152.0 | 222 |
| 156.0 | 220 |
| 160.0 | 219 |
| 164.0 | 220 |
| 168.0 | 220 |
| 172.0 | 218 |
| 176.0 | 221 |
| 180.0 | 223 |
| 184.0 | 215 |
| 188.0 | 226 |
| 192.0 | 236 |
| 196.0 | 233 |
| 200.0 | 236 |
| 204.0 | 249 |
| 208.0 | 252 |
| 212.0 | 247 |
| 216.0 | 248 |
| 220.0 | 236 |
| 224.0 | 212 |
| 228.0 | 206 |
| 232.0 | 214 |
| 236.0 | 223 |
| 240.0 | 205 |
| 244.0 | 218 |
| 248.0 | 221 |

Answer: 0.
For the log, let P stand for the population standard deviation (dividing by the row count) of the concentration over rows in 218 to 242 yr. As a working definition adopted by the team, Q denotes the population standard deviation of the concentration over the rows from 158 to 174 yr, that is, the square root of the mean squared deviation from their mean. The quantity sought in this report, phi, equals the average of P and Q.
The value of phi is 6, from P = 10.7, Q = 1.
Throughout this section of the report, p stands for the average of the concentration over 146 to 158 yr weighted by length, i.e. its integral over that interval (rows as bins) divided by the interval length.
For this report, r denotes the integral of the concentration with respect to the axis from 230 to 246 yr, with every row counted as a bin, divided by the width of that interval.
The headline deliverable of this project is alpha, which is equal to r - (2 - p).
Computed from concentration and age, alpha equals 434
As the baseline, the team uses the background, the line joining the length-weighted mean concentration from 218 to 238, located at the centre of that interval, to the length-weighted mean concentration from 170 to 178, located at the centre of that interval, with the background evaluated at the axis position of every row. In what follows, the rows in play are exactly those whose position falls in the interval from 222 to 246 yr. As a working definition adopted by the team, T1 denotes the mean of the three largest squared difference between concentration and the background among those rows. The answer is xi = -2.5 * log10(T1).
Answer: -5.2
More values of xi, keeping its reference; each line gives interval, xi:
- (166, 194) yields -5.2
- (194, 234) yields -7.5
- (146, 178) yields -1.3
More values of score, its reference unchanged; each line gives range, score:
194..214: 29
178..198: 11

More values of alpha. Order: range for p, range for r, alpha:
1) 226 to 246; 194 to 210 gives 454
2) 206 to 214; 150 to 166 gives 468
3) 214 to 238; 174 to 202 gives 448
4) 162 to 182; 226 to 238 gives 433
